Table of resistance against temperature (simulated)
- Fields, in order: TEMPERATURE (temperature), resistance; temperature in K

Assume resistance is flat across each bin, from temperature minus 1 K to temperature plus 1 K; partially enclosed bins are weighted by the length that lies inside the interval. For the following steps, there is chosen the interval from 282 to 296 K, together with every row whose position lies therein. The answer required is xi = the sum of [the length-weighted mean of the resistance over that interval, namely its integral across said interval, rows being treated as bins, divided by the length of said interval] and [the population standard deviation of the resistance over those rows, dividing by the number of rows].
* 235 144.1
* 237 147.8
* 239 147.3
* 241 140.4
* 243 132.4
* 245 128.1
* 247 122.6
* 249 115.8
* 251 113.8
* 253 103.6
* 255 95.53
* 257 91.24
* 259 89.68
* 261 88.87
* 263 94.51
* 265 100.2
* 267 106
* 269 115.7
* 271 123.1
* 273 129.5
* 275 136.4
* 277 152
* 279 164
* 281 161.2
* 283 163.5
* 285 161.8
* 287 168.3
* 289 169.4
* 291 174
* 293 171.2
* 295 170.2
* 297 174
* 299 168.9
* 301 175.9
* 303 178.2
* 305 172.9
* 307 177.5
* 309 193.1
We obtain 172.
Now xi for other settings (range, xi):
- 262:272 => 118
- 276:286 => 165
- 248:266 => 109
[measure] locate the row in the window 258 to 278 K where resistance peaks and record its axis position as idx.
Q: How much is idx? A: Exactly 277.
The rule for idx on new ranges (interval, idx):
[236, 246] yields 237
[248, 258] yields 249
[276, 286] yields 279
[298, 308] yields 303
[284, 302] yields 301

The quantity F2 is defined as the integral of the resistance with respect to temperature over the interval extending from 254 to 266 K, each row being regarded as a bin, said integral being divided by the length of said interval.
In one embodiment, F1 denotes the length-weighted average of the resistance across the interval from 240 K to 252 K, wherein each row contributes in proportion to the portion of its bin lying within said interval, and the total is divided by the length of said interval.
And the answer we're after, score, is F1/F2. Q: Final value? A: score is 1.34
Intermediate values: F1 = 126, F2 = 93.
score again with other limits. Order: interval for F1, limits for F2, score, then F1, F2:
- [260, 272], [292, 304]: 0.61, 105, 173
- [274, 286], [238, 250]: 1.19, 156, 131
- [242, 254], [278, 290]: 0.72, 119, 165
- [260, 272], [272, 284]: 0.69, 105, 151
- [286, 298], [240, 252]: 1.36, 171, 126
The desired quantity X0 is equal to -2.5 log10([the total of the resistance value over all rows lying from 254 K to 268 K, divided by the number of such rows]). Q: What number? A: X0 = -4.95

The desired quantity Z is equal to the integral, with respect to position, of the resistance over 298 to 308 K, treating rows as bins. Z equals 1747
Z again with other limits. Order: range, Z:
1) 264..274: 1149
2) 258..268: 959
